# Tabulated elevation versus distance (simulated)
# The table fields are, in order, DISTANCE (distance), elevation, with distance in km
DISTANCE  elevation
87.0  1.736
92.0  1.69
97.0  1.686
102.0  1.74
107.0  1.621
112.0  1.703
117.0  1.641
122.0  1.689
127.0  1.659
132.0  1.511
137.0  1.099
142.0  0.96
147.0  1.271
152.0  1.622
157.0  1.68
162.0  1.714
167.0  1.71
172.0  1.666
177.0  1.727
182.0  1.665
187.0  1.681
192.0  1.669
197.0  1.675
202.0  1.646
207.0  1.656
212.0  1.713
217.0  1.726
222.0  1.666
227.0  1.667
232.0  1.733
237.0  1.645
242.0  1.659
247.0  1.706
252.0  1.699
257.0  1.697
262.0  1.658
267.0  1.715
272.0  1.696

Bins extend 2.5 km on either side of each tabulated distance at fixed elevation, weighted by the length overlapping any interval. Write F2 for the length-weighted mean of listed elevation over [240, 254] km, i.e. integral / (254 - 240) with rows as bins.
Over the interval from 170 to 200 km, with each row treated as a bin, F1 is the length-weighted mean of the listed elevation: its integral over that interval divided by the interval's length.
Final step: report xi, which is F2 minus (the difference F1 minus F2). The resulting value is 1.70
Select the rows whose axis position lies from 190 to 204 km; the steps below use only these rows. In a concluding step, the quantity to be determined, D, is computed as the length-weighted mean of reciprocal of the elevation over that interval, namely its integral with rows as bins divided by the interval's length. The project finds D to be 0.601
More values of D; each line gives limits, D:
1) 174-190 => 0.592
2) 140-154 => 0.814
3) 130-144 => 0.873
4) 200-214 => 0.599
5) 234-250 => 0.598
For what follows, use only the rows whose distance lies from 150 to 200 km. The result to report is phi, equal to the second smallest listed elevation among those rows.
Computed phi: 1.665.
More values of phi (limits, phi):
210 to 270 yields 1.658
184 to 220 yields 1.656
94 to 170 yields 1.099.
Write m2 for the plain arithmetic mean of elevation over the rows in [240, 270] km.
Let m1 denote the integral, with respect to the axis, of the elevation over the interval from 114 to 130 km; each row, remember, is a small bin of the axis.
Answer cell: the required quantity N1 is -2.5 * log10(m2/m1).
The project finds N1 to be 3.0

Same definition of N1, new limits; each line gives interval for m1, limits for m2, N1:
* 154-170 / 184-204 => 3.0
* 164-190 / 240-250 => 3.5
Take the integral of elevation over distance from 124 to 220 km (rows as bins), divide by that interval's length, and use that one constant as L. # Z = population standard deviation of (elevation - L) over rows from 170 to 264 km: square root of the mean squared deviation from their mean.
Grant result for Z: 0.027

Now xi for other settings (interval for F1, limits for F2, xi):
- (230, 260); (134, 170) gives 1.19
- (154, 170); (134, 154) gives 0.77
